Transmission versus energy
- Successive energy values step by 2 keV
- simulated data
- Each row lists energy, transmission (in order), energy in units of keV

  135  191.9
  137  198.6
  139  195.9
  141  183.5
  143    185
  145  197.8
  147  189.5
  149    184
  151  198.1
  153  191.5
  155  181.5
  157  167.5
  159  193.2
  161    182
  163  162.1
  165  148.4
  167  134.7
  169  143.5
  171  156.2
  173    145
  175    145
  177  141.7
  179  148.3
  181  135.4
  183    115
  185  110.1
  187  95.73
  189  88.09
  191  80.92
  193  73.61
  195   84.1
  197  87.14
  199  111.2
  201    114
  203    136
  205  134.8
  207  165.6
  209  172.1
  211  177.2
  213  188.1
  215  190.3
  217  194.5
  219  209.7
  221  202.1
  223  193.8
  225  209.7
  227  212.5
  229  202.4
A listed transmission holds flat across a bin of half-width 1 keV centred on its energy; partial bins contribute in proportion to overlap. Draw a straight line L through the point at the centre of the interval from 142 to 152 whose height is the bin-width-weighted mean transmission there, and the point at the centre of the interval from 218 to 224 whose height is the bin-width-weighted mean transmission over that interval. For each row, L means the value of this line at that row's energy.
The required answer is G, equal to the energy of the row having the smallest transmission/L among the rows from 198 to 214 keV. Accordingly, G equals 199 keV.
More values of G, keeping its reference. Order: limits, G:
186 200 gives 193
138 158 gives 157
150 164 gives 163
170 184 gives 183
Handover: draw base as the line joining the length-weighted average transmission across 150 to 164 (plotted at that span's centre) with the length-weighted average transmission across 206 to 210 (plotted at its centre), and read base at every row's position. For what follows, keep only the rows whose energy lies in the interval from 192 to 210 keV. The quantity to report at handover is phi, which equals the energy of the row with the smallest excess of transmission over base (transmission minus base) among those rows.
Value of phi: 193 keV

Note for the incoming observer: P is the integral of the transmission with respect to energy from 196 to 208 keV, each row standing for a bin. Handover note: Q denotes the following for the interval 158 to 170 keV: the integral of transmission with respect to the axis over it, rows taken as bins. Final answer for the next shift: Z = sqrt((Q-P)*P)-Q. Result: -1125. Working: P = 1497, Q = 1928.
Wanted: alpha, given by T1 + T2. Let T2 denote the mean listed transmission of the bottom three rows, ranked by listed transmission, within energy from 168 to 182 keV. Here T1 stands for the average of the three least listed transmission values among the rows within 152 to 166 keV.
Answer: 300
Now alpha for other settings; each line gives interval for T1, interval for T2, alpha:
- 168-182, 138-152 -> 324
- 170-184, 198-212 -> 251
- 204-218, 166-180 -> 297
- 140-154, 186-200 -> 264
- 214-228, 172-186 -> 313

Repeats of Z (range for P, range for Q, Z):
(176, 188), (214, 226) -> -1236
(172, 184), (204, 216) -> -1246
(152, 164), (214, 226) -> -1674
